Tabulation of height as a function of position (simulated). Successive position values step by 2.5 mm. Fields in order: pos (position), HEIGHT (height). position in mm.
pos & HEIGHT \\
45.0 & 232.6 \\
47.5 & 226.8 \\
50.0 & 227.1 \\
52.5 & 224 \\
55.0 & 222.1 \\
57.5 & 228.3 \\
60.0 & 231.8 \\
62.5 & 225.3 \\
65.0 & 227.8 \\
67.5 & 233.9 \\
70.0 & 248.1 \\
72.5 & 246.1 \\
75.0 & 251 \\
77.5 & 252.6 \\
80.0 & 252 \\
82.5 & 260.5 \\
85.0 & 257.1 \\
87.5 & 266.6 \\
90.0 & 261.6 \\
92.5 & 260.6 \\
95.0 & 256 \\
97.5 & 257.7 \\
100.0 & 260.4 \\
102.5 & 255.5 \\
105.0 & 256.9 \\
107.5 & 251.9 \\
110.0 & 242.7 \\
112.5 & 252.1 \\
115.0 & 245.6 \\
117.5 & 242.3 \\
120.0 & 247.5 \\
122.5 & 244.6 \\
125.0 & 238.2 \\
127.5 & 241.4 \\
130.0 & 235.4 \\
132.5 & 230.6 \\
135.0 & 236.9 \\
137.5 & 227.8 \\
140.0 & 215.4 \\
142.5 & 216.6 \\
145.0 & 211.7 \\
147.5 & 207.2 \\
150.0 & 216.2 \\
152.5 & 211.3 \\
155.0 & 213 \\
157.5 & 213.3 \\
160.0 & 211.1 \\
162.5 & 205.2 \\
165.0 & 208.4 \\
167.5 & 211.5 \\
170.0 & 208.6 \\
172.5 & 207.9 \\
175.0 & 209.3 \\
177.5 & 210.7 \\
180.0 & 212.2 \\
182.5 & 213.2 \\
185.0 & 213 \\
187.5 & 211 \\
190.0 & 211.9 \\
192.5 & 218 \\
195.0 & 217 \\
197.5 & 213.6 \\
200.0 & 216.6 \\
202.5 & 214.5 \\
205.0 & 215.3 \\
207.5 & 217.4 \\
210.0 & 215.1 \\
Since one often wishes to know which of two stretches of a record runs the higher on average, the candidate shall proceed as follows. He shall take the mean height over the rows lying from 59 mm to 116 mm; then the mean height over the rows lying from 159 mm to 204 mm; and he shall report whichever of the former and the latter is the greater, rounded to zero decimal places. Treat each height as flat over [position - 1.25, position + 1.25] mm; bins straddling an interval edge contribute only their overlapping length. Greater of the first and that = 250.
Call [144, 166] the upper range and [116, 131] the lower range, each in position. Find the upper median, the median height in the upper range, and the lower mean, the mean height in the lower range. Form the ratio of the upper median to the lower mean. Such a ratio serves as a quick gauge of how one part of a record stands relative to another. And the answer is 0.87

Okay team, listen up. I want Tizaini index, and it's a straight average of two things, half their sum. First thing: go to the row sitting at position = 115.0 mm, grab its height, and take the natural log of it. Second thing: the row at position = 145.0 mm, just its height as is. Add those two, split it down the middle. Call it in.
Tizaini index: 109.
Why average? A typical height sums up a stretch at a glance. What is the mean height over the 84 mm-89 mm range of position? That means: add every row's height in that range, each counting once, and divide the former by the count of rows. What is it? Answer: 262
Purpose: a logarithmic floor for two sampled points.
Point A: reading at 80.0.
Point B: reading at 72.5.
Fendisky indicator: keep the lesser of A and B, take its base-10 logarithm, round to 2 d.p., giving 2.39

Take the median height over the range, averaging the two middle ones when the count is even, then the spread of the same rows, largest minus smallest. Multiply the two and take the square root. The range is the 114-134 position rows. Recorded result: 64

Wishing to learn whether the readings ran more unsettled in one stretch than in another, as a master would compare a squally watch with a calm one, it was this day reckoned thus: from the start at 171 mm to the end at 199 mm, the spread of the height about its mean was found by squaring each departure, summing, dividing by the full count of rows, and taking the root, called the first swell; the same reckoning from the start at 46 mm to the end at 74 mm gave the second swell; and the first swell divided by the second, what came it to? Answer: 0.35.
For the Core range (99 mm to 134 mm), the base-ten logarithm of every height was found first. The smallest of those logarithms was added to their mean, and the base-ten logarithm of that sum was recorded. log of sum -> 0.677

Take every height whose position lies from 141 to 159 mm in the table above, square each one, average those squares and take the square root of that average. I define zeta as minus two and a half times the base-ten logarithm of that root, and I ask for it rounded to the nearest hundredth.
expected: -5.82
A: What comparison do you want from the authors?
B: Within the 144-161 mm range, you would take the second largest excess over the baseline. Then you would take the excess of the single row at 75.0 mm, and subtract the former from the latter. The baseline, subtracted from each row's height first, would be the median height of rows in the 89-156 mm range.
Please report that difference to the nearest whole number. 38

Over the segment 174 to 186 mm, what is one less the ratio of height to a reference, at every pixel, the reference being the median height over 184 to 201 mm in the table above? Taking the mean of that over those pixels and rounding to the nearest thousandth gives 0.009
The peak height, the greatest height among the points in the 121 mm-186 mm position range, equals 244.6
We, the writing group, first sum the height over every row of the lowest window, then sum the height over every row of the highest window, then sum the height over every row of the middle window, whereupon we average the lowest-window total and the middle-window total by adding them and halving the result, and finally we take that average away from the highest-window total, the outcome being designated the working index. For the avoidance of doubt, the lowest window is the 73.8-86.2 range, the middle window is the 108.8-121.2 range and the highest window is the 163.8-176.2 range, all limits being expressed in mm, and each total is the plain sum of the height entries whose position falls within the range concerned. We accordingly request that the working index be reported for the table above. -206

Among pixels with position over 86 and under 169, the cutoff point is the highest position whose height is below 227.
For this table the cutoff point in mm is 167.5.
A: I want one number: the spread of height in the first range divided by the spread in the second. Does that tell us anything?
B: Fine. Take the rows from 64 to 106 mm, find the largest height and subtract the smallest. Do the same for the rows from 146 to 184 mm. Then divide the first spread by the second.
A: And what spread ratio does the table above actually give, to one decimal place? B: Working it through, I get 3.5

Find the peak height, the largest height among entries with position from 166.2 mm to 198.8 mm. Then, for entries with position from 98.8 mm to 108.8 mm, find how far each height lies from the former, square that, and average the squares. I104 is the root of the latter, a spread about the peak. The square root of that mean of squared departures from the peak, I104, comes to 38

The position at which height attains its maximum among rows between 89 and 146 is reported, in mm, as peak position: 90.0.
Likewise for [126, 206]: 127.5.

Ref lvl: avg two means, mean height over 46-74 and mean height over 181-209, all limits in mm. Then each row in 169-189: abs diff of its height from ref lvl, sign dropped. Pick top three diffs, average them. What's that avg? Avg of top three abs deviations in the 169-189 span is 14.3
